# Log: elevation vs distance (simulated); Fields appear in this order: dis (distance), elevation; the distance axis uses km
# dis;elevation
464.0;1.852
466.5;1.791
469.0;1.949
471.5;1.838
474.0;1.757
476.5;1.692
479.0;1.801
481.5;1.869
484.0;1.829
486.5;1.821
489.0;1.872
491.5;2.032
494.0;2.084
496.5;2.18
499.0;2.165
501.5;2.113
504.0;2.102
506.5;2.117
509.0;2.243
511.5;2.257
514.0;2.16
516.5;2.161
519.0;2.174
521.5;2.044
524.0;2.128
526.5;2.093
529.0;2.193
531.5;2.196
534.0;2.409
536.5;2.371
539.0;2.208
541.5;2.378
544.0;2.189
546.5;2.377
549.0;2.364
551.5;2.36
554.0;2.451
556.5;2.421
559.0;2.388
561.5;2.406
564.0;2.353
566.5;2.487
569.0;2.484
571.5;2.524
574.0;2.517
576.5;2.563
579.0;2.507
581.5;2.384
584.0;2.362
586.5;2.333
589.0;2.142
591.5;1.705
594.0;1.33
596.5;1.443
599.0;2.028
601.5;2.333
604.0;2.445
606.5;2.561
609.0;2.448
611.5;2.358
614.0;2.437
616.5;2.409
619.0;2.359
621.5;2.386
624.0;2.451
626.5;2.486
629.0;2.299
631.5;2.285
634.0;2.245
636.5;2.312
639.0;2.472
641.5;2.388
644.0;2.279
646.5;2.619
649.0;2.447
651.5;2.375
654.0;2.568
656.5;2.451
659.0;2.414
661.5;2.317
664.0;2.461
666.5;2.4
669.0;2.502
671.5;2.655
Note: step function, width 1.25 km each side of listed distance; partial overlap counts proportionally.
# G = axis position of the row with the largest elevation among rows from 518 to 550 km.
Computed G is 534.0 km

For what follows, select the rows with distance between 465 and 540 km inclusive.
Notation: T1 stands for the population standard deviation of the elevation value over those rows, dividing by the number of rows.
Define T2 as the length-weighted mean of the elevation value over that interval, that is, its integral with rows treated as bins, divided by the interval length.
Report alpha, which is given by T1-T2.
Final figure -1.87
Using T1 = 0.186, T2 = 2.05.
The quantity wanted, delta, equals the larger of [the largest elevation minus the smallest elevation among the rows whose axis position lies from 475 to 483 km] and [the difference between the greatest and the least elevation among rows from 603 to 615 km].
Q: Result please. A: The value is 0.20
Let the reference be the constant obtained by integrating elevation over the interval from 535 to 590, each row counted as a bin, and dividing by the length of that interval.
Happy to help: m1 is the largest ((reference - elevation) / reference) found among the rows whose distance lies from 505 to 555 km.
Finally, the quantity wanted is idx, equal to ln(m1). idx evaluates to -1.9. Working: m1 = 0.15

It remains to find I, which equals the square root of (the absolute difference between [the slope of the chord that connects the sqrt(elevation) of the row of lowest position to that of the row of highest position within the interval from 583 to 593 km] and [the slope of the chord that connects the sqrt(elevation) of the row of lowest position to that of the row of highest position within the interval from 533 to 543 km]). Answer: 0.17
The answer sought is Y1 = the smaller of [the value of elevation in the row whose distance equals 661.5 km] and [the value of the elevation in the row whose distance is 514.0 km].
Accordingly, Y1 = 2.2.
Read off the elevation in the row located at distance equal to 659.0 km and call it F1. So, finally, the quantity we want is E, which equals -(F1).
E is -2.41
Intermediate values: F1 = 2.414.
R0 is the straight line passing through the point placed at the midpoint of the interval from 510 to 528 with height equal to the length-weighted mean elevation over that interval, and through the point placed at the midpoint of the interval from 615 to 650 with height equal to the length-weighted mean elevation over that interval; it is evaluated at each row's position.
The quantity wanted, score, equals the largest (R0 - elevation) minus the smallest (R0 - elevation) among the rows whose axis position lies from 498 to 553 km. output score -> 0.34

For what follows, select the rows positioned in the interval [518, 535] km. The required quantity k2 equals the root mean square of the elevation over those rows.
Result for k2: 2.18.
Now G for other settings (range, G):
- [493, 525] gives 511.5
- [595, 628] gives 606.5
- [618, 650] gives 646.5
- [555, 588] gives 576.5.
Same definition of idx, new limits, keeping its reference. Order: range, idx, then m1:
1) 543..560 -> -2.5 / 0.08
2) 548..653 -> -0.8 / 0.44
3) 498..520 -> -2.1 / 0.12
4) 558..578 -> -4.1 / 0.02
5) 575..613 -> -0.8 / 0.44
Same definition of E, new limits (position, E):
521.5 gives -2.04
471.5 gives -1.84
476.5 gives -1.69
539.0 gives -2.21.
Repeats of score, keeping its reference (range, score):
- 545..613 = 1.27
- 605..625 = 0.23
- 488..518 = 0.34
